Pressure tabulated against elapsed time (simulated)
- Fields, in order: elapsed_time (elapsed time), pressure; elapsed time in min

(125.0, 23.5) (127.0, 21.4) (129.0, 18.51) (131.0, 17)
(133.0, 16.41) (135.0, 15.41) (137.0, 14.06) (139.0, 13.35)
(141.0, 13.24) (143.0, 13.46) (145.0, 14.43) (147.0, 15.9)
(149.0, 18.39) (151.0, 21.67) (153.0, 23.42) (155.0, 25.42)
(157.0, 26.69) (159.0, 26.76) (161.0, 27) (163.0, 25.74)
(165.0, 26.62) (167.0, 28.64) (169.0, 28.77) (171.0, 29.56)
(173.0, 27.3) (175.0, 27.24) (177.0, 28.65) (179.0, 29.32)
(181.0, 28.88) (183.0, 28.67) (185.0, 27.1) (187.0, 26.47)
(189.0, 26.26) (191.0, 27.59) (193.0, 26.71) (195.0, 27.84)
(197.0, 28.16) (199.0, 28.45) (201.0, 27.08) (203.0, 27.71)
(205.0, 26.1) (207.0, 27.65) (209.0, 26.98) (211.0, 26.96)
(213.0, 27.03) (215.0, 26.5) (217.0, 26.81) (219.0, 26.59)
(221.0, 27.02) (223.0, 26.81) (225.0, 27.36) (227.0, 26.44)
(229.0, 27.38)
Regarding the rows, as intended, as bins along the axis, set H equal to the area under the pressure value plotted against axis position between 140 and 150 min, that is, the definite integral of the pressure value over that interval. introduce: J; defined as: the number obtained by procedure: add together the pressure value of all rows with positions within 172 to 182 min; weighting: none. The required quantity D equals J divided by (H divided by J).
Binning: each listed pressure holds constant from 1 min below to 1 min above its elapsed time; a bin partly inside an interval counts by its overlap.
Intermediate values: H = 151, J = 141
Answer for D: 133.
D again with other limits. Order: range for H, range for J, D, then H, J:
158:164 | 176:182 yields 47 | 159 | 87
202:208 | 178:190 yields 171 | 163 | 167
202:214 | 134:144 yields 15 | 325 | 70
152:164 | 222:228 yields 21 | 310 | 81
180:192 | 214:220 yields 19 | 330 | 80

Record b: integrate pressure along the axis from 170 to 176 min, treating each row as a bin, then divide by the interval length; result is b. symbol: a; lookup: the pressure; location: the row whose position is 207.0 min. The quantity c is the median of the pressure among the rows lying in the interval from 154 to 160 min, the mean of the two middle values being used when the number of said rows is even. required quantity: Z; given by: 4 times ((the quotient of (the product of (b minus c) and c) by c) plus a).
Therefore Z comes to 116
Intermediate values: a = 27.65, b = 28.0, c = 27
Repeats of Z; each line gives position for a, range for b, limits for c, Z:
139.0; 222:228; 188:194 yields 54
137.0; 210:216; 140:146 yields 110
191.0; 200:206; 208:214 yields 110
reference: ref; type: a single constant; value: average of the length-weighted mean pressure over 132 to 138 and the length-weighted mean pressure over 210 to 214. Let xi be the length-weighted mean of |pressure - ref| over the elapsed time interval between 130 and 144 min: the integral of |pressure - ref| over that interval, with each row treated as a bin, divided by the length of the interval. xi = 6.44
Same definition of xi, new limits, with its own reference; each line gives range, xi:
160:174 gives 6.52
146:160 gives 3.75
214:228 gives 5.65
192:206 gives 6.29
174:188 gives 6.90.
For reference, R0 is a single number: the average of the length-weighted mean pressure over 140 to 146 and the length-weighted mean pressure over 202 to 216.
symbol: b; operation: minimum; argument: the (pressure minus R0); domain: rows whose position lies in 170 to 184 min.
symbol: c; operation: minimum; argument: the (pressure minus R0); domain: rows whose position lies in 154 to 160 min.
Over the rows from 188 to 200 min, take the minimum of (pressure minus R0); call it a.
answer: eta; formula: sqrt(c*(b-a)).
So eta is 2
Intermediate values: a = 6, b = 6.89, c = 5.1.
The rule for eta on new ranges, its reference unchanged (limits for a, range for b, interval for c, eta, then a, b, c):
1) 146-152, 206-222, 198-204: 8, -4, 6.15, 6.7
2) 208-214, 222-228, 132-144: 2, 7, 6.09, -7.1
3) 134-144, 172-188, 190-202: 9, -7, 6.12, 6.4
